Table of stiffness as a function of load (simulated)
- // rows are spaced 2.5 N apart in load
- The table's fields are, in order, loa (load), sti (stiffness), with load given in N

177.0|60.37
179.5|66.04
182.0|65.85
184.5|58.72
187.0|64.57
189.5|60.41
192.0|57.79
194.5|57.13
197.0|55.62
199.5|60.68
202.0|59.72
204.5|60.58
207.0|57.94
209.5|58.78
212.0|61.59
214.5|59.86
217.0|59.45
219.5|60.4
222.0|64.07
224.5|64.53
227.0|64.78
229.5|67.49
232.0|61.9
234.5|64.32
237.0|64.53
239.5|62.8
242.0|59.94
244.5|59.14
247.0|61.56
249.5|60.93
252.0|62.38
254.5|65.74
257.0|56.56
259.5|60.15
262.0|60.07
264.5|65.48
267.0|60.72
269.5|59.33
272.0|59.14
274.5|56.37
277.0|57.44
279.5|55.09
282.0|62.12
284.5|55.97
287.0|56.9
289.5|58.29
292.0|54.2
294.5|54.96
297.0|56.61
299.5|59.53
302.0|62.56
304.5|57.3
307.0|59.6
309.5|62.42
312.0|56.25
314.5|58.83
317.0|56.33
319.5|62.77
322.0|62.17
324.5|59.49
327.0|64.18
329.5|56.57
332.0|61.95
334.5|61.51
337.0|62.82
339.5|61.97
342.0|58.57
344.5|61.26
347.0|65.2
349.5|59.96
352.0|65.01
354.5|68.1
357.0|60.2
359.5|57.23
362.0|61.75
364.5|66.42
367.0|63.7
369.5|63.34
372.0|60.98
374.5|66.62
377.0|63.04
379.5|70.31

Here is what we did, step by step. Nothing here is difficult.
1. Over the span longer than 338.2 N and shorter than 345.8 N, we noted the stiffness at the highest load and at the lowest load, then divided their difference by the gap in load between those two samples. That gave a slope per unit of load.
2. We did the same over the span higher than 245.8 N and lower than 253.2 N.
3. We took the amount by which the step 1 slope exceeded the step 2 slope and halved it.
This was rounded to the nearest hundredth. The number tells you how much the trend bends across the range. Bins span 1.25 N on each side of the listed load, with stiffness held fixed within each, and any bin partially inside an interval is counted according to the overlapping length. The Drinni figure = -0.15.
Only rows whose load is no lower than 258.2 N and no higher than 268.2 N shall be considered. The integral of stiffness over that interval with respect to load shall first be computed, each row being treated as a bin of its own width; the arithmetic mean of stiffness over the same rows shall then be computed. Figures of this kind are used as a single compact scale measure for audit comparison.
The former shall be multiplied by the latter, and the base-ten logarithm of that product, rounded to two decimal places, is 4.58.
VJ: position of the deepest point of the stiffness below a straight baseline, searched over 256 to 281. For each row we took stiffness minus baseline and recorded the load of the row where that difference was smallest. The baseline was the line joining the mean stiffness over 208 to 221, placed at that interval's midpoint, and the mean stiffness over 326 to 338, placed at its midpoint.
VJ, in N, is 279.5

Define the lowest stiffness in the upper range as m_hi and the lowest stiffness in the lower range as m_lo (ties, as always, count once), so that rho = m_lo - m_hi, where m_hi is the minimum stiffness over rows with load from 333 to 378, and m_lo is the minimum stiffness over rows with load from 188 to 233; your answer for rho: -2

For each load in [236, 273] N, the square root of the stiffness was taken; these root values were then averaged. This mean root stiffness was 7.82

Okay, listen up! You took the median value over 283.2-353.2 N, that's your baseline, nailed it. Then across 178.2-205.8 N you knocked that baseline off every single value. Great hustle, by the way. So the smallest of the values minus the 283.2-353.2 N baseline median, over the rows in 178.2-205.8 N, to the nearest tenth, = -3.9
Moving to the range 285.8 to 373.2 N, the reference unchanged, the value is -5.4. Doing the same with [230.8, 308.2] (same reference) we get -5.4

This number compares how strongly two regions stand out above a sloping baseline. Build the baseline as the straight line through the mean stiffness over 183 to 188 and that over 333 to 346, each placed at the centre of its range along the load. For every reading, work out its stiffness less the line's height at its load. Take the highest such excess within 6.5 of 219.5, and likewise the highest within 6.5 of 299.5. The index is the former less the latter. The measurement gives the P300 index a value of 2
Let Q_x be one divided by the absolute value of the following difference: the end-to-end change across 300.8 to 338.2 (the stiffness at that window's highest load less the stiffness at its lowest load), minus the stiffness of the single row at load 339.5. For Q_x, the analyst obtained 0.0162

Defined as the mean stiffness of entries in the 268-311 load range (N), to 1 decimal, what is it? 58.1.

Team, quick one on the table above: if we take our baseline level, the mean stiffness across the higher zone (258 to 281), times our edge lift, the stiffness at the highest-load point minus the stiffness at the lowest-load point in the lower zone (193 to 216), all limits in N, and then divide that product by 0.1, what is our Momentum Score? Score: 1619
